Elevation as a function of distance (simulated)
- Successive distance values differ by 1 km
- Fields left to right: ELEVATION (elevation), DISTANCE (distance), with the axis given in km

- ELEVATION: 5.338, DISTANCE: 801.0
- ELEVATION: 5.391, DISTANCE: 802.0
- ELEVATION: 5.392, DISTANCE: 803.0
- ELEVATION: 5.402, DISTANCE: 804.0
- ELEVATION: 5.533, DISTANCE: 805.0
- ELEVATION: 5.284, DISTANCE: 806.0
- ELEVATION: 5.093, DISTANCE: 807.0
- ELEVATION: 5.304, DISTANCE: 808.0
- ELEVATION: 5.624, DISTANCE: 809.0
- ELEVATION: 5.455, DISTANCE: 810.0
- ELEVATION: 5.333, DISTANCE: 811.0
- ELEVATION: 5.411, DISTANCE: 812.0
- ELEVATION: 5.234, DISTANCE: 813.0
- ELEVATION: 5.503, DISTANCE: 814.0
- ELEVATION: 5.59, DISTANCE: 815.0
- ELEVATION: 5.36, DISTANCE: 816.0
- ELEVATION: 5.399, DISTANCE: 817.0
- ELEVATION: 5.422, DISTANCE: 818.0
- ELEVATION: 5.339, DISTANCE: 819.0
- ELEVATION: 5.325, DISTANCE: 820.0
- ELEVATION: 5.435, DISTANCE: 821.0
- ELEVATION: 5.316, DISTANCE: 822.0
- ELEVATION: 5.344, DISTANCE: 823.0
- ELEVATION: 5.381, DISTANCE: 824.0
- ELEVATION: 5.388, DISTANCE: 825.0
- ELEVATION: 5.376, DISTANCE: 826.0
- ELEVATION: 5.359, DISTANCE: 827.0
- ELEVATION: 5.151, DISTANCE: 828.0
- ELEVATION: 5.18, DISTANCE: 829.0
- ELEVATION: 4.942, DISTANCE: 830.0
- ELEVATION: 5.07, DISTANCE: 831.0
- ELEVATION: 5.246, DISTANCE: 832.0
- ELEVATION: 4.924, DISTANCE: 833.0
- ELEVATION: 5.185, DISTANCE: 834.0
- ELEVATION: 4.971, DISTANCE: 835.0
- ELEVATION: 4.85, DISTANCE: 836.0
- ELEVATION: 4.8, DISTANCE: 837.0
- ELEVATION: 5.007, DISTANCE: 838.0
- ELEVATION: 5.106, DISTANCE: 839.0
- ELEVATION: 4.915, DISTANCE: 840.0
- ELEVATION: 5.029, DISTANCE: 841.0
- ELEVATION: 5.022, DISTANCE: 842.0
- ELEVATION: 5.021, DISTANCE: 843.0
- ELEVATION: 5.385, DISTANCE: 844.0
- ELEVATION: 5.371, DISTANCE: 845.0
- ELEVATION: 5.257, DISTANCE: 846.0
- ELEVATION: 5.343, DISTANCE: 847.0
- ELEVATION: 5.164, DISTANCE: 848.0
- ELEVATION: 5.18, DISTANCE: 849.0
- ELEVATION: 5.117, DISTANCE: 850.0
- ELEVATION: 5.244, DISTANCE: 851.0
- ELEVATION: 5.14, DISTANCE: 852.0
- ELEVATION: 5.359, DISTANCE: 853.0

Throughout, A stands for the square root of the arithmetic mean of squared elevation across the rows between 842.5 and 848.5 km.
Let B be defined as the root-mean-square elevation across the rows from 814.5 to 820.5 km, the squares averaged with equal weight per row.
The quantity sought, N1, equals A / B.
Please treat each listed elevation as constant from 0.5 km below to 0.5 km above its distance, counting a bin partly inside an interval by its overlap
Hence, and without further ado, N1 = 0.97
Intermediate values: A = 5.26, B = 5.41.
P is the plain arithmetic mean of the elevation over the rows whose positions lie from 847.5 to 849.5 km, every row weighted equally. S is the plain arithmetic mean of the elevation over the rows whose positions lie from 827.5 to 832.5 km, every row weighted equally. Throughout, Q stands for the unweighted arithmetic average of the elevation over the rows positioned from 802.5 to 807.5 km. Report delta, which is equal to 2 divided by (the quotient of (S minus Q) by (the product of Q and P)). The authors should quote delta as -248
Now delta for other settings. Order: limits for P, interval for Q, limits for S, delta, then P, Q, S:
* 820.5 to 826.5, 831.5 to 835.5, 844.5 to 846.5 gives 235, 5.37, 5.08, 5.31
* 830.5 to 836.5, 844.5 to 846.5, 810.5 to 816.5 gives 588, 5.04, 5.31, 5.41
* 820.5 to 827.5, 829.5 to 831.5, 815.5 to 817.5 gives 144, 5.37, 5.01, 5.38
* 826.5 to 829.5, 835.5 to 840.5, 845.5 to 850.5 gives 187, 5.23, 4.94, 5.21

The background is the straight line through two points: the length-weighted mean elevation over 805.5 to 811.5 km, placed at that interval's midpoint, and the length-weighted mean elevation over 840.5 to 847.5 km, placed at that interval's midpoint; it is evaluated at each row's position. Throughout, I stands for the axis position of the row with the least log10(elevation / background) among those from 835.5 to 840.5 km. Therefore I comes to 837.0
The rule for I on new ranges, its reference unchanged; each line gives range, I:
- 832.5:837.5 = 837.0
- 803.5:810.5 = 807.0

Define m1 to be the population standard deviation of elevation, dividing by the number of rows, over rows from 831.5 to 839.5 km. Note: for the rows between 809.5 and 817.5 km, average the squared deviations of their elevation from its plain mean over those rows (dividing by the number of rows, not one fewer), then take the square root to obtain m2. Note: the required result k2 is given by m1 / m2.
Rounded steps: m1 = 0.148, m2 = 0.10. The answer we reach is 1.5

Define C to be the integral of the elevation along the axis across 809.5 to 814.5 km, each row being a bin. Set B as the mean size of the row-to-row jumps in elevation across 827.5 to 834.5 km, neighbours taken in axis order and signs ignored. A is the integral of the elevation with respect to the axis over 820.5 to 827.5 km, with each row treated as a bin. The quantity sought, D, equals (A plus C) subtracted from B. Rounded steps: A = 38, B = 0.192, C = 27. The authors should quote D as -64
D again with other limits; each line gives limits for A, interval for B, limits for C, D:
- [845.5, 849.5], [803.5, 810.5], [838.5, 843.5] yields -46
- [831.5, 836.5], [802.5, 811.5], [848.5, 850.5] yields -35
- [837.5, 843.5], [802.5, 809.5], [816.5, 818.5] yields -41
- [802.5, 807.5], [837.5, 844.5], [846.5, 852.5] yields -58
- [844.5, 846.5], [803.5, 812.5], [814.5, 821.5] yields -48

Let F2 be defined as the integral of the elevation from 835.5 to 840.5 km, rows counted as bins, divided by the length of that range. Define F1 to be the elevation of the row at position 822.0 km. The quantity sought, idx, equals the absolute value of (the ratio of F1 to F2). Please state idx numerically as 1.08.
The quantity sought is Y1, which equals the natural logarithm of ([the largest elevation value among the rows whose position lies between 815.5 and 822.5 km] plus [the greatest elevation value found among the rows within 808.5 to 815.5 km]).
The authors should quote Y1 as 2.40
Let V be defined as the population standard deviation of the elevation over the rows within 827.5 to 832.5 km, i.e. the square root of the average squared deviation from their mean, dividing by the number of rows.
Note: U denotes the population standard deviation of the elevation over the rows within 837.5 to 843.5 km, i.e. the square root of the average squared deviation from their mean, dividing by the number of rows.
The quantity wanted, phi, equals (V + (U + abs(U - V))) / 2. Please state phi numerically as 0.10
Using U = 0.06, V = 0.104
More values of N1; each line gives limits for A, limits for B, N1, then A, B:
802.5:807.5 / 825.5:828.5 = 1.01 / 5.34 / 5.30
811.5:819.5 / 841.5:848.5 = 1.03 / 5.41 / 5.23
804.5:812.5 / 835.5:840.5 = 1.09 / 5.38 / 4.94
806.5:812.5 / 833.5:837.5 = 1.08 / 5.37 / 4.95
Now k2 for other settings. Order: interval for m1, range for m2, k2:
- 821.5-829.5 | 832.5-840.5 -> 0.7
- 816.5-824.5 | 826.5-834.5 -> 0.3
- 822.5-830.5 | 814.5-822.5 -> 1.8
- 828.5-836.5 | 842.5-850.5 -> 1.1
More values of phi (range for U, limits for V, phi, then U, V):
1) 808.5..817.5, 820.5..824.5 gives 0.12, 0.12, 0.045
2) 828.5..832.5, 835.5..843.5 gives 0.12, 0.12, 0.097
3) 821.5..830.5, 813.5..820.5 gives 0.14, 0.14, 0.089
